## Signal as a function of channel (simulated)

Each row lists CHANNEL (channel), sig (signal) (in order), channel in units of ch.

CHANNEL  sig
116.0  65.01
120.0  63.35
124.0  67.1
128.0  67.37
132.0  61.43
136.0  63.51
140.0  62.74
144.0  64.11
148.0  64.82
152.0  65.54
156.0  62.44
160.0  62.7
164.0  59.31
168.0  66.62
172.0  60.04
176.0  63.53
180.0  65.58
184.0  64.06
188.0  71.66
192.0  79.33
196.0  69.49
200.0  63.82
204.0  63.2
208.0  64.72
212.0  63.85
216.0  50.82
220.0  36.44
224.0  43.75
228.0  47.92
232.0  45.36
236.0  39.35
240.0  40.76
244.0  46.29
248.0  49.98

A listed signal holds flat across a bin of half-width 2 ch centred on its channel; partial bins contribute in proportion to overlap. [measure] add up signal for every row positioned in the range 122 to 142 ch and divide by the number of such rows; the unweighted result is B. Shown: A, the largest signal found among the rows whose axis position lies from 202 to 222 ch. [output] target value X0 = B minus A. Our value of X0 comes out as 0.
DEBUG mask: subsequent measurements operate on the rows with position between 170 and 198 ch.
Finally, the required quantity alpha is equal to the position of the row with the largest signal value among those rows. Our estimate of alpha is 192.0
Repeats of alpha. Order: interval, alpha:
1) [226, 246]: 228.0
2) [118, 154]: 128.0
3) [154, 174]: 168.0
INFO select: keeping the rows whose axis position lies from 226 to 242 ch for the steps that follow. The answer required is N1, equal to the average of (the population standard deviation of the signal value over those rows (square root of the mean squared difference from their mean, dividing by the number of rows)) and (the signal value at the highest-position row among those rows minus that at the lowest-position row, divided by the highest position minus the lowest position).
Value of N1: 1.4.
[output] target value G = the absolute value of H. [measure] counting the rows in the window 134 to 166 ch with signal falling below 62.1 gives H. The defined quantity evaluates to 1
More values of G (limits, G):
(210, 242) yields 7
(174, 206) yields 0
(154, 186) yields 2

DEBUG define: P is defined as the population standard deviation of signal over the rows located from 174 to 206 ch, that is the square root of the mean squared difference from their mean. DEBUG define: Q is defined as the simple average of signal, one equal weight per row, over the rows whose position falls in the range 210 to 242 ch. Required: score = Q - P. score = 41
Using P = 5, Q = 46.0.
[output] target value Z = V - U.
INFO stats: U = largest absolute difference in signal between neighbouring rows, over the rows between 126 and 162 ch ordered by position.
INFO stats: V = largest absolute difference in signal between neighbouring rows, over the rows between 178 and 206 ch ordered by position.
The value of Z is 3.9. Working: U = 6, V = 10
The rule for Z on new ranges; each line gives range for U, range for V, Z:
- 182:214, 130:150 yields -7.8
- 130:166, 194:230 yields 11.0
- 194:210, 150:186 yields 1.6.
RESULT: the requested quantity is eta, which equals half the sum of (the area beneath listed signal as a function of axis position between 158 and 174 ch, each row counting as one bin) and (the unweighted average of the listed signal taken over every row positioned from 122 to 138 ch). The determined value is 530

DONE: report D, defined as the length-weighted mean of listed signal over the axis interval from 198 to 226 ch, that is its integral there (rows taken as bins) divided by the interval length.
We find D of 55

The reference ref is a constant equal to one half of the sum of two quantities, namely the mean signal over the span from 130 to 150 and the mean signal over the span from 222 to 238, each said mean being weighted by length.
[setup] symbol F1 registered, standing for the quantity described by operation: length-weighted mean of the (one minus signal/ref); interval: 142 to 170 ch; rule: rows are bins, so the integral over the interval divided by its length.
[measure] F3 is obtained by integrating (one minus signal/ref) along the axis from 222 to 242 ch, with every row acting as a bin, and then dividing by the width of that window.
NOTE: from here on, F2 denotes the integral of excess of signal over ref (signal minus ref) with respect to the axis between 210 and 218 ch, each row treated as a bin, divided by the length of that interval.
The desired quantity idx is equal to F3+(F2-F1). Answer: 4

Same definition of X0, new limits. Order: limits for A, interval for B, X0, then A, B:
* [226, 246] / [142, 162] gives 16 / 47.92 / 63.9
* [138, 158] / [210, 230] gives -17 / 65.54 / 48.6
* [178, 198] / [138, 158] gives -15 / 79.33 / 63.9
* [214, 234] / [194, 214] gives 14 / 50.82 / 65.0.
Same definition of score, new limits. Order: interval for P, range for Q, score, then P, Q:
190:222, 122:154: 53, 12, 64.6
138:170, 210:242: 44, 2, 46.0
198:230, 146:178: 53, 10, 63.1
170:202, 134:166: 57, 6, 63.1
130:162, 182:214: 66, 1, 67.5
